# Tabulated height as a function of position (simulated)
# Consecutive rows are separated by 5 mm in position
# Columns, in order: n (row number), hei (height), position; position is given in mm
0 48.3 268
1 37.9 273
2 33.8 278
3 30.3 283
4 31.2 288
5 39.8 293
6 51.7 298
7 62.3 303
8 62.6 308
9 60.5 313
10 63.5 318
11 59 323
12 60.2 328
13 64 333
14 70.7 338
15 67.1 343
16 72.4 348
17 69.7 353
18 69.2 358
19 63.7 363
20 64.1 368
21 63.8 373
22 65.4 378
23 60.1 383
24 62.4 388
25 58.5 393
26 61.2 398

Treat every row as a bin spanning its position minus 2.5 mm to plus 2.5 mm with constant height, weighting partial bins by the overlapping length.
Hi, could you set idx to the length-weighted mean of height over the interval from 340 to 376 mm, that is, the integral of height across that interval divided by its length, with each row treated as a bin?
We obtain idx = 67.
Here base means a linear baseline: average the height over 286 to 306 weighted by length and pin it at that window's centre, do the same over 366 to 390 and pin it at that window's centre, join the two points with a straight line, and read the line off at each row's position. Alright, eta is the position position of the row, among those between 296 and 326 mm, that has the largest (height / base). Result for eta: 303 mm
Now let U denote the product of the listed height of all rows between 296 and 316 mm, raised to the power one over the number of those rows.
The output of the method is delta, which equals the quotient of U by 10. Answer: 5.9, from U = 59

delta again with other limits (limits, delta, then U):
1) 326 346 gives 6.5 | 65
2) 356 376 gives 6.5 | 65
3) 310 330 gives 6.1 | 61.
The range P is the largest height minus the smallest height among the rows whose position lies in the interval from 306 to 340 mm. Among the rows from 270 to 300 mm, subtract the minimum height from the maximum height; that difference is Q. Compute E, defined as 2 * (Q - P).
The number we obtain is 19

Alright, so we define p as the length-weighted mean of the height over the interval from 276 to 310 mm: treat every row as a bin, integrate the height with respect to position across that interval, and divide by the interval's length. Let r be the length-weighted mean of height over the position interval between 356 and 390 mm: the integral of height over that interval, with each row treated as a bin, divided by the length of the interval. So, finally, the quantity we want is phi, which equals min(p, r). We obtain 44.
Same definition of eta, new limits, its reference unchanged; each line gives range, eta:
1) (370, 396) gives 378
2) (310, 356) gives 338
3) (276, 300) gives 298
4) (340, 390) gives 348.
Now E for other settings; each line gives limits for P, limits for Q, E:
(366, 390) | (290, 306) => 34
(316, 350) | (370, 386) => -16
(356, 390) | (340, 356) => -8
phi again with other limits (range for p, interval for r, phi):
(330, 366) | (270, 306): 41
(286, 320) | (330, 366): 53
